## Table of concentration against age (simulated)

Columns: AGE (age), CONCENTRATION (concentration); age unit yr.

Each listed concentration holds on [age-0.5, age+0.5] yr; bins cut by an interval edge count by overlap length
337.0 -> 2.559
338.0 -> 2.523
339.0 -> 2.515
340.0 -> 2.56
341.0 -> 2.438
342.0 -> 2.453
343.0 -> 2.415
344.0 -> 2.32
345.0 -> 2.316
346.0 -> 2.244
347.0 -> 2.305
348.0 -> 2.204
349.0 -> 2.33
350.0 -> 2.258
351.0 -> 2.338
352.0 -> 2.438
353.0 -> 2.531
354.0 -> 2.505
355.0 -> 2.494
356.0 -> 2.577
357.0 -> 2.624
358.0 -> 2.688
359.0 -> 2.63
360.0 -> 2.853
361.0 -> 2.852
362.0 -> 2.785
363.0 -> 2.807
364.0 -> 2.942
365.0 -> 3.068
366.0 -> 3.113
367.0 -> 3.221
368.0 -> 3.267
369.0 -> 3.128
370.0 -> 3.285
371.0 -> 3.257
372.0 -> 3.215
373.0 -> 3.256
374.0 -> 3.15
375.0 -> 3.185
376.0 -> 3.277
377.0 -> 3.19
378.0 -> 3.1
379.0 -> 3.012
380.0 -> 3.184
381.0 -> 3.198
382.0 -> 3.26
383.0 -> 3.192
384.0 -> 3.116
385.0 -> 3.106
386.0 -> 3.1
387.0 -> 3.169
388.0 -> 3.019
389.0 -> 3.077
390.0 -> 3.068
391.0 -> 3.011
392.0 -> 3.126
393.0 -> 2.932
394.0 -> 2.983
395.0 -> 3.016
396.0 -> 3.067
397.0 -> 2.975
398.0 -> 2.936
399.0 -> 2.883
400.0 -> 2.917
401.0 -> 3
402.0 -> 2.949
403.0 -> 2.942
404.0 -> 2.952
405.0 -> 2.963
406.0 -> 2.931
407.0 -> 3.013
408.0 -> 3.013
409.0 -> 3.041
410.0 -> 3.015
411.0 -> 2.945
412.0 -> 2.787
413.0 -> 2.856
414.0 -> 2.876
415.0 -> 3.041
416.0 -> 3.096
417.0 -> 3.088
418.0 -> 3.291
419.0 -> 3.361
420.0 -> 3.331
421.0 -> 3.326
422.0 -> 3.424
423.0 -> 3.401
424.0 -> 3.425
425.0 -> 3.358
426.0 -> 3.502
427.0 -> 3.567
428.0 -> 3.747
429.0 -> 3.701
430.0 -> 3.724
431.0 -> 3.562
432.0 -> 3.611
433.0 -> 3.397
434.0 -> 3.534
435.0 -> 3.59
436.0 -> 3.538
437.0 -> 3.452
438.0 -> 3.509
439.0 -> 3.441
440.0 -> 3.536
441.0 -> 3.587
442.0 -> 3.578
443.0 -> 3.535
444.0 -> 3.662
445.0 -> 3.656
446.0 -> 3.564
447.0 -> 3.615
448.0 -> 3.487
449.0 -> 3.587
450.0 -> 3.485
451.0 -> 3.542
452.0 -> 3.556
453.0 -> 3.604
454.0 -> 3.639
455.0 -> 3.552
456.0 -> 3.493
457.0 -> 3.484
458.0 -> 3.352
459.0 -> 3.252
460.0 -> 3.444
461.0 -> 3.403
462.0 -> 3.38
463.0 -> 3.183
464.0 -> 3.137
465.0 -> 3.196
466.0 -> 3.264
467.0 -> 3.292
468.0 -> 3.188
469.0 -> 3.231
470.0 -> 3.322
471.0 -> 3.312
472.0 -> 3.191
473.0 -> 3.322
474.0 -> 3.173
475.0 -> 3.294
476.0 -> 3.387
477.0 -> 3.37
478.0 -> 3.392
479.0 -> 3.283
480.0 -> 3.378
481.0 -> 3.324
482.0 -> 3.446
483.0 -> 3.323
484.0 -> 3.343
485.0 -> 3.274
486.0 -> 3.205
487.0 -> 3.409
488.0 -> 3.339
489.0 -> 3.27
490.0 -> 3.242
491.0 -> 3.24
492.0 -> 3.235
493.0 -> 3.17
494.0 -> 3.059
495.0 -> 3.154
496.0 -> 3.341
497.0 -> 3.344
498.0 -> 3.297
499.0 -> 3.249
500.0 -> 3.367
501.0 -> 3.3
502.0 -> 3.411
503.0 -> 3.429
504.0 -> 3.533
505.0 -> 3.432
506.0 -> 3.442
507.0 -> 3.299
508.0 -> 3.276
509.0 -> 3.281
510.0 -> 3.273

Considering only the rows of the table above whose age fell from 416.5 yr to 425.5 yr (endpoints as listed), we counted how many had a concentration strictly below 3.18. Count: 1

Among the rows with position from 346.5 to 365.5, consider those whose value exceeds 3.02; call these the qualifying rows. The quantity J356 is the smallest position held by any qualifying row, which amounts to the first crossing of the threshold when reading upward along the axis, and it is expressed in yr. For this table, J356 365.0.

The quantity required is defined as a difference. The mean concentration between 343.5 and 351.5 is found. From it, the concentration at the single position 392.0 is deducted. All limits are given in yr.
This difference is -0.84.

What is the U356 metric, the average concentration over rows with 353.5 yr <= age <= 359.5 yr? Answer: 2.6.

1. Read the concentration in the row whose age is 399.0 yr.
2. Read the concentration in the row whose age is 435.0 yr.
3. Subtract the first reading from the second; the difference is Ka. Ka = 0.71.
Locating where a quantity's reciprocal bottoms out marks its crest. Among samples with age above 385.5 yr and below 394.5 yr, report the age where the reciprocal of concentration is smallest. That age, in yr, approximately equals 387.0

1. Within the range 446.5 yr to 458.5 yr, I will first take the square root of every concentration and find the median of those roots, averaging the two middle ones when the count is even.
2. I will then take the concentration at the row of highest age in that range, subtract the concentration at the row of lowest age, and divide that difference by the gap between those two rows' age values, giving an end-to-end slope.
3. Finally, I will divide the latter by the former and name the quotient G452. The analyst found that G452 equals -0.013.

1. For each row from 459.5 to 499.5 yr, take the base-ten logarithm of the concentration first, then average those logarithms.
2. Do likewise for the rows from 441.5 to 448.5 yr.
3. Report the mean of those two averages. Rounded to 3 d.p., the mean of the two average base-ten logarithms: 0.535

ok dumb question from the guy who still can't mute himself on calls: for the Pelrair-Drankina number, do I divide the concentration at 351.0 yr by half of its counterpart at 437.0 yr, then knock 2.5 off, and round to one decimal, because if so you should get -1.1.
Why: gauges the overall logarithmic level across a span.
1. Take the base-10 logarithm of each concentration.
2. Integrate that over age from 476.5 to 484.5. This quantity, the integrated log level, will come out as 4.2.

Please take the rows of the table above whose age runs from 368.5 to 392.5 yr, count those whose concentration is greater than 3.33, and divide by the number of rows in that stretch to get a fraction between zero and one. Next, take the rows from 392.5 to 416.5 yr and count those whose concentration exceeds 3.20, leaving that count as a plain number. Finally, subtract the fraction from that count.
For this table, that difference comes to 0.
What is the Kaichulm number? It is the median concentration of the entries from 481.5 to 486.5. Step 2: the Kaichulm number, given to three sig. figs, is 3.32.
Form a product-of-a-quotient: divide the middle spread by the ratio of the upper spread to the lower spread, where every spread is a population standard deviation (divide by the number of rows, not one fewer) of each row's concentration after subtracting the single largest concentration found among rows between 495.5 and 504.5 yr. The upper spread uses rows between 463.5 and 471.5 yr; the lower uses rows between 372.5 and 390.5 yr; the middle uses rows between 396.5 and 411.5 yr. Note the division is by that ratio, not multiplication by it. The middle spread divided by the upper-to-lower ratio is 0.05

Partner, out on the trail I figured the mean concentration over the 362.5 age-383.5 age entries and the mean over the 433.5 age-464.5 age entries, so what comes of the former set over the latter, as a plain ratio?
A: 0.90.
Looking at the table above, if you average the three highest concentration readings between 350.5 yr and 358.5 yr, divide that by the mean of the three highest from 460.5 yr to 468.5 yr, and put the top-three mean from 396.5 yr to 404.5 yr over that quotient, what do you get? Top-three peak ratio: 3.8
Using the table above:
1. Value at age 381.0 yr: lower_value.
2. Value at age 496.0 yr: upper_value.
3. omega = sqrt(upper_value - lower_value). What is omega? 0.38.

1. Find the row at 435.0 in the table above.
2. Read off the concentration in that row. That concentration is 3.59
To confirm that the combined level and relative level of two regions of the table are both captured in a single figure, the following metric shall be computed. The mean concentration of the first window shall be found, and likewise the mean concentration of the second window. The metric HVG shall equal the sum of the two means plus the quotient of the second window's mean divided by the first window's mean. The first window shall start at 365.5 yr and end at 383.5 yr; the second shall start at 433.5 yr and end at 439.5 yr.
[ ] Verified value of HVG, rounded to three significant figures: 7.80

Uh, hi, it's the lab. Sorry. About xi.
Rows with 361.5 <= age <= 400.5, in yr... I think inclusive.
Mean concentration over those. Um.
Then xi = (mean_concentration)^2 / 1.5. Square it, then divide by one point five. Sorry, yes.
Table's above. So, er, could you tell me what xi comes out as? 6.4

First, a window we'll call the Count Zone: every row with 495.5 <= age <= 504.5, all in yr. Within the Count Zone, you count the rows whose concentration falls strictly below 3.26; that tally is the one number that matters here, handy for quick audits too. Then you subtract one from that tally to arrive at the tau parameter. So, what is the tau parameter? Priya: 0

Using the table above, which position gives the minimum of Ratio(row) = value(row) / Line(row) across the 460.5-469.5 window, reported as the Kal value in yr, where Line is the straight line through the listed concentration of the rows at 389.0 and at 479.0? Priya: 464.0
